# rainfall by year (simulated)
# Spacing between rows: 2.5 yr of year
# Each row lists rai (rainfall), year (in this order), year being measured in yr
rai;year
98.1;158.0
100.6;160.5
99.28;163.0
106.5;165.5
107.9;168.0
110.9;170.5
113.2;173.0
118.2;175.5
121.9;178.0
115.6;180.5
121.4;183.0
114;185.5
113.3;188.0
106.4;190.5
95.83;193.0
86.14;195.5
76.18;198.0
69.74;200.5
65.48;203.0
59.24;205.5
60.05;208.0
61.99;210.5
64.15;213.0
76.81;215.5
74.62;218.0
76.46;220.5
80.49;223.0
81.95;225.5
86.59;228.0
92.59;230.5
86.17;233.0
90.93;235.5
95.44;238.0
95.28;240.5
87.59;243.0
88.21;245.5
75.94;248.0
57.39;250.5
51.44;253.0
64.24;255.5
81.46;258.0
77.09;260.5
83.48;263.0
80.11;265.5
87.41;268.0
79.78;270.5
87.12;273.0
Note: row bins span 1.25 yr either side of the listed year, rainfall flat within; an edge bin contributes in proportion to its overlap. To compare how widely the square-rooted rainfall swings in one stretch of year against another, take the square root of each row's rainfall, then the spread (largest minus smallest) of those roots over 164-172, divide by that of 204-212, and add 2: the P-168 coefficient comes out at 3.2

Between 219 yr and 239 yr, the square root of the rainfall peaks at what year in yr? 238.0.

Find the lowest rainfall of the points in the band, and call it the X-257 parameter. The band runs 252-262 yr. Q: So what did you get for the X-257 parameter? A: 51.44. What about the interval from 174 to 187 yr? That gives 114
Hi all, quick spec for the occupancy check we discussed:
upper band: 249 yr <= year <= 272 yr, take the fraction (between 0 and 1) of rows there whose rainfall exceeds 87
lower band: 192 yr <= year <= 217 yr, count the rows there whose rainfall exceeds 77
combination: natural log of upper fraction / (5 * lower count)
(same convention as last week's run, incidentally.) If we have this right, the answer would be -4.5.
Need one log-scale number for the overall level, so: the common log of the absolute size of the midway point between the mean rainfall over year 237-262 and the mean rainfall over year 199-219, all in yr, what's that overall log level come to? 1.86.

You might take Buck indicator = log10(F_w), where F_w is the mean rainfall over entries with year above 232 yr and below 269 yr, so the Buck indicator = 1.90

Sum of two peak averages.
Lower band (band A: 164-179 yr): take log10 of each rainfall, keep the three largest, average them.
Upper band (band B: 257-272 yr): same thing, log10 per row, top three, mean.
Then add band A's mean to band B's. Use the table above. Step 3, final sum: 4.00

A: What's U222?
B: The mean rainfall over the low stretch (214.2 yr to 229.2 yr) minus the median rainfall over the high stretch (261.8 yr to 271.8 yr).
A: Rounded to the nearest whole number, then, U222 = -2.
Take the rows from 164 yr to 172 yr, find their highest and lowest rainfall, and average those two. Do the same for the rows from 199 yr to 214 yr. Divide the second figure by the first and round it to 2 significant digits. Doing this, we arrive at 0.59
